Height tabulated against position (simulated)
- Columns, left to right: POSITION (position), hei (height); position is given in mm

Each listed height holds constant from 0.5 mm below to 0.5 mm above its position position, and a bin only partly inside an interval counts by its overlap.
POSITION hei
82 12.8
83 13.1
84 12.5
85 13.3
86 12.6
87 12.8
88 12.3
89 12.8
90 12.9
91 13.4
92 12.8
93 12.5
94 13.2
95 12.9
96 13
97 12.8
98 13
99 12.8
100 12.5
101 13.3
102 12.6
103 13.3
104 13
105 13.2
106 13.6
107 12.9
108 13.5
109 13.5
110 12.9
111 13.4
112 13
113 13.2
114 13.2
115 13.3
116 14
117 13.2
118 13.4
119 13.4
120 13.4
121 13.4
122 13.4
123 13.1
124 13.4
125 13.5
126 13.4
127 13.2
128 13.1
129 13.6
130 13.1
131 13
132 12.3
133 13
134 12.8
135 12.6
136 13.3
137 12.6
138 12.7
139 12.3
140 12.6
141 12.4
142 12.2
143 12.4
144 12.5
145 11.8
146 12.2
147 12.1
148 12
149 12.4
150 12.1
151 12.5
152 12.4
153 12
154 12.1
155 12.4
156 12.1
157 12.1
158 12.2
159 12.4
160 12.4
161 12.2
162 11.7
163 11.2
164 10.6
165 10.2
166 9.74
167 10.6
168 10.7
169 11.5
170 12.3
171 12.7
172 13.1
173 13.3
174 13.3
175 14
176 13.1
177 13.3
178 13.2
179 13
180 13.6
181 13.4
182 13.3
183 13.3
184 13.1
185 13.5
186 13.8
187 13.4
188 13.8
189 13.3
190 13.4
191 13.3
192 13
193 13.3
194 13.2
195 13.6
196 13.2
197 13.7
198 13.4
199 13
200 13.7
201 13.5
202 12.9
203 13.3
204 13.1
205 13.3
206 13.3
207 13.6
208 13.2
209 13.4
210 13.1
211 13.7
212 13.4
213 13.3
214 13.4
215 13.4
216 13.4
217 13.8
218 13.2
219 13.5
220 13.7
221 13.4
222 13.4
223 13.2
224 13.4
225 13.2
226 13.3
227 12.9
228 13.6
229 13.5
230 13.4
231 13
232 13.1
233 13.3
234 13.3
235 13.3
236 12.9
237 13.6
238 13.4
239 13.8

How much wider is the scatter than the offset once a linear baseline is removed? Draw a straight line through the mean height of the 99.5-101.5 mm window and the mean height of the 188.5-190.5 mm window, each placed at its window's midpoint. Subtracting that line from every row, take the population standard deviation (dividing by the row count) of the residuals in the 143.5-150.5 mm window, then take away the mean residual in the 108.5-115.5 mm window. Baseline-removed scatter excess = -0.04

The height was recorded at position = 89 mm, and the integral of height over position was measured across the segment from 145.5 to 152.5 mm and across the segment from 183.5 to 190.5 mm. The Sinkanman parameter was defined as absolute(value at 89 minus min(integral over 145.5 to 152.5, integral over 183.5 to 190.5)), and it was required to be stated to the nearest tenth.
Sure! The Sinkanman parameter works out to 72.9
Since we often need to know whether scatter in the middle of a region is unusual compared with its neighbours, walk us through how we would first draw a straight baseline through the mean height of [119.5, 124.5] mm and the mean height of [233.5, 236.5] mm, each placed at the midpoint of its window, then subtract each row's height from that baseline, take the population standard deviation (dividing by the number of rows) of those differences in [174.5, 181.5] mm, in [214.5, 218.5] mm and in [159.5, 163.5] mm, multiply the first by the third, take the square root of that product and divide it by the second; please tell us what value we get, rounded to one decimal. 1.8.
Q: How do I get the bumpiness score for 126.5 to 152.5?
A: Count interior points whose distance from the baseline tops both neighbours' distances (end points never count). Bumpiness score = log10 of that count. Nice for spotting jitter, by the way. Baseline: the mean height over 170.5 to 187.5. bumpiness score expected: 0.95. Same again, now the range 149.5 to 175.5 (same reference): 0.30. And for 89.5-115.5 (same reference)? 0.95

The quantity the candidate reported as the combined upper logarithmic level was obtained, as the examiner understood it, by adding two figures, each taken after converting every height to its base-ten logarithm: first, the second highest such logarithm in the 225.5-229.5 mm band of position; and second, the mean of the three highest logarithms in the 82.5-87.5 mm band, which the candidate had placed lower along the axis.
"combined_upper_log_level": 2.25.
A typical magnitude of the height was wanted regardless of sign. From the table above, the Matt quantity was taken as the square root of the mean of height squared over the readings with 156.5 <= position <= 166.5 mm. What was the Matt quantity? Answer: 11.5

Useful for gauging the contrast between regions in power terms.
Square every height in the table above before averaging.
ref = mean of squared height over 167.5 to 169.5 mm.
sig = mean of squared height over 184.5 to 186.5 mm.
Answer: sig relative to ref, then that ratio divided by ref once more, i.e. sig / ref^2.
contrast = 0.0122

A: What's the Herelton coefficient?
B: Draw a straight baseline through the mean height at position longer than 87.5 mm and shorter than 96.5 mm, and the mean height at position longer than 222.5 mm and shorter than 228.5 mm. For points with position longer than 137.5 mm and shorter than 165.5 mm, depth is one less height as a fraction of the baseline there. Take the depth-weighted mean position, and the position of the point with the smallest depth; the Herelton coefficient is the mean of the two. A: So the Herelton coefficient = 146.3 mm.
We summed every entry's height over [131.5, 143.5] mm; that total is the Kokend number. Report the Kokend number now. 151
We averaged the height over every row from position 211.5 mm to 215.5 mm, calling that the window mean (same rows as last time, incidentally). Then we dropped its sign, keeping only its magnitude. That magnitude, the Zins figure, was 13.4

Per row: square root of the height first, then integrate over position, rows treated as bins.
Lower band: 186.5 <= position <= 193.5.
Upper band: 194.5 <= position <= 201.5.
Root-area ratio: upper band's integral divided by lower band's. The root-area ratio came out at 1.00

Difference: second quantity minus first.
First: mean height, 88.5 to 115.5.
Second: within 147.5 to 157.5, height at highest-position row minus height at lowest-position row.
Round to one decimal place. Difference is -13.0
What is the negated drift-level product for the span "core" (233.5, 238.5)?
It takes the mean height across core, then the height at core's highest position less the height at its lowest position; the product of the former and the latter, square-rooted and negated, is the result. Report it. -1.15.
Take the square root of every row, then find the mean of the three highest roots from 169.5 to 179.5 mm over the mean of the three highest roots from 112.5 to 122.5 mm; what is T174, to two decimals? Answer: 1.00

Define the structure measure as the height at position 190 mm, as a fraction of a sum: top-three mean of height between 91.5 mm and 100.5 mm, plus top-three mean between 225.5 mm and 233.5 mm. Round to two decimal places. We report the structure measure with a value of 0.50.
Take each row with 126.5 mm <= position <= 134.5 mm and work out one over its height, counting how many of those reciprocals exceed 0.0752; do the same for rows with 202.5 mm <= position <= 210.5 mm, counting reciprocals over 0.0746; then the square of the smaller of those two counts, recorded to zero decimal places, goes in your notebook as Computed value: 49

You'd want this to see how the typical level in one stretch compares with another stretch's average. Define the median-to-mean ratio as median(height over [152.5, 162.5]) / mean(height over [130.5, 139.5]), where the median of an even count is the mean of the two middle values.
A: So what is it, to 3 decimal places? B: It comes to 0.954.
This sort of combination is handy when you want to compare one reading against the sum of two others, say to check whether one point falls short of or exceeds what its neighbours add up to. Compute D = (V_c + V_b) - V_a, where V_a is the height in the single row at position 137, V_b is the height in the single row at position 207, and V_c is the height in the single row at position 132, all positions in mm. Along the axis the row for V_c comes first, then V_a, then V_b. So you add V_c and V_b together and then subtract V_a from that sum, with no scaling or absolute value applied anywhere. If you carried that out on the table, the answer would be 13.3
